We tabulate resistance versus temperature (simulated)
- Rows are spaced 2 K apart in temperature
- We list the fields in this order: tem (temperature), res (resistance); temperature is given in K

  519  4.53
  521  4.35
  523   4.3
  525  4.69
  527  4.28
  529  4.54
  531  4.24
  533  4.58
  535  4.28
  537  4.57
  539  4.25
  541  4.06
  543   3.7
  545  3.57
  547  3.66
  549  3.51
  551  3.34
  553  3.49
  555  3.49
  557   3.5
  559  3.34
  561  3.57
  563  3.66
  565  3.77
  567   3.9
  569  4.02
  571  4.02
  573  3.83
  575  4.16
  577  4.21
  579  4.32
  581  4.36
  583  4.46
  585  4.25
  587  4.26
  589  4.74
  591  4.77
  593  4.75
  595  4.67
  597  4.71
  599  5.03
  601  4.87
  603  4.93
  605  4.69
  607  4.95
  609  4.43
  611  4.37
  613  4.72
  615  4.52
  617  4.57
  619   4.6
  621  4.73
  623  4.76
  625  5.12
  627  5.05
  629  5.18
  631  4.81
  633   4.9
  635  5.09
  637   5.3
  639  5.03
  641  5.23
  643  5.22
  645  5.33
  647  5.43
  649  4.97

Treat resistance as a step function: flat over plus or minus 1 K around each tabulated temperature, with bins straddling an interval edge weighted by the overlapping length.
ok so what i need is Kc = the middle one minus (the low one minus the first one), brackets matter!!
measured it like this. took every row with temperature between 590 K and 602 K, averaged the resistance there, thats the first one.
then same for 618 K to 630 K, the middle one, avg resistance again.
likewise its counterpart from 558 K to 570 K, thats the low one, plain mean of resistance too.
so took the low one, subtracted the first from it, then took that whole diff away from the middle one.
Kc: 6.0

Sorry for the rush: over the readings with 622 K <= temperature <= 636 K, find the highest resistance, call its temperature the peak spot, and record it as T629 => 629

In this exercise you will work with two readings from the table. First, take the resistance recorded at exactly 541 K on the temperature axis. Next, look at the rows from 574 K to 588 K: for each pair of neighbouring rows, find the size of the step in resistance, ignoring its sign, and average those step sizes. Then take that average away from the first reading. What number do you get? 3.97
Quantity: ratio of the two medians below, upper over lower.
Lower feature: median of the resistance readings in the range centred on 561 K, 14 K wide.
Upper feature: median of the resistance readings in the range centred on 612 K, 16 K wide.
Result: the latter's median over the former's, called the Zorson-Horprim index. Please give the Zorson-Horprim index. 1.28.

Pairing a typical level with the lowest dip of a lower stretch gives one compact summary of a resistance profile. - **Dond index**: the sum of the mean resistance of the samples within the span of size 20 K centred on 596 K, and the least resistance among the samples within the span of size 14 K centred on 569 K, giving 8.4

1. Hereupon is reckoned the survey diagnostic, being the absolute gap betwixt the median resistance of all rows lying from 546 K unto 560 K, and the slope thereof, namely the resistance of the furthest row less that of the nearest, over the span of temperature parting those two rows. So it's 3.5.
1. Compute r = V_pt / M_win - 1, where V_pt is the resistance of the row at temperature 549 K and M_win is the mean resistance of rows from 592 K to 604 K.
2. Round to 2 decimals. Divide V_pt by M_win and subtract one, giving -0.27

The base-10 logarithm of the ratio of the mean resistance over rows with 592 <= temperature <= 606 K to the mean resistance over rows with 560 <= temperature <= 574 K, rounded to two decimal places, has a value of 0.10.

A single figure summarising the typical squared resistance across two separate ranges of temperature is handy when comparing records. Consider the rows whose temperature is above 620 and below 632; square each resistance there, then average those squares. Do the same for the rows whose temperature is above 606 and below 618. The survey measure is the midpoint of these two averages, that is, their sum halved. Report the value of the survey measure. 22.8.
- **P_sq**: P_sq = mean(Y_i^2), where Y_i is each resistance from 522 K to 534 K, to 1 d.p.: 19.7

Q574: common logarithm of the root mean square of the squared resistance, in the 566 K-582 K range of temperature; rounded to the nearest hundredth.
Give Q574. 1.23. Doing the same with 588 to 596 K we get 1.35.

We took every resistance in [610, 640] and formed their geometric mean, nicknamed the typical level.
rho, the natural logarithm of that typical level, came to 1.58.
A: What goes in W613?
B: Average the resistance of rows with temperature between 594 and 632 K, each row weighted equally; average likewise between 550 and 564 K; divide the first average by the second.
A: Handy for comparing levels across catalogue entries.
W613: 1.37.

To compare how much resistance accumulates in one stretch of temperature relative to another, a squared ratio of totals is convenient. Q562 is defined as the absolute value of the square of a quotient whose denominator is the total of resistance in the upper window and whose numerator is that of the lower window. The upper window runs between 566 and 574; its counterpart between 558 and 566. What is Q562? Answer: 0.83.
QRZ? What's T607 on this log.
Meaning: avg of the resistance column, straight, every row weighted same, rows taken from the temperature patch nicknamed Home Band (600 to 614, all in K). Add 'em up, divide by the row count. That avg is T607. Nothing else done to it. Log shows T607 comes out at 4.7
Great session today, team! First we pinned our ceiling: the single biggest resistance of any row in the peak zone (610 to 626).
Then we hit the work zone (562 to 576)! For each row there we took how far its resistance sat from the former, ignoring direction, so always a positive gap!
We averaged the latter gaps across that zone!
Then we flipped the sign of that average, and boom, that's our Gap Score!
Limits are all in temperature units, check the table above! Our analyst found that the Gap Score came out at -1.2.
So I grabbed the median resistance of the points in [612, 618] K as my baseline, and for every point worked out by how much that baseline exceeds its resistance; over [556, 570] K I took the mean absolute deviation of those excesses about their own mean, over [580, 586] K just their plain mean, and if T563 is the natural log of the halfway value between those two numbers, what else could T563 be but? -1.6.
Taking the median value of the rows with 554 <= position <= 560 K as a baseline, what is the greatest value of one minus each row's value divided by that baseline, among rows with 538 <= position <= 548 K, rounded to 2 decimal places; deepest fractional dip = -0.02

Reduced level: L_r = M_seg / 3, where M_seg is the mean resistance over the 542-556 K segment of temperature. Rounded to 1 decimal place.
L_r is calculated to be 1.2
